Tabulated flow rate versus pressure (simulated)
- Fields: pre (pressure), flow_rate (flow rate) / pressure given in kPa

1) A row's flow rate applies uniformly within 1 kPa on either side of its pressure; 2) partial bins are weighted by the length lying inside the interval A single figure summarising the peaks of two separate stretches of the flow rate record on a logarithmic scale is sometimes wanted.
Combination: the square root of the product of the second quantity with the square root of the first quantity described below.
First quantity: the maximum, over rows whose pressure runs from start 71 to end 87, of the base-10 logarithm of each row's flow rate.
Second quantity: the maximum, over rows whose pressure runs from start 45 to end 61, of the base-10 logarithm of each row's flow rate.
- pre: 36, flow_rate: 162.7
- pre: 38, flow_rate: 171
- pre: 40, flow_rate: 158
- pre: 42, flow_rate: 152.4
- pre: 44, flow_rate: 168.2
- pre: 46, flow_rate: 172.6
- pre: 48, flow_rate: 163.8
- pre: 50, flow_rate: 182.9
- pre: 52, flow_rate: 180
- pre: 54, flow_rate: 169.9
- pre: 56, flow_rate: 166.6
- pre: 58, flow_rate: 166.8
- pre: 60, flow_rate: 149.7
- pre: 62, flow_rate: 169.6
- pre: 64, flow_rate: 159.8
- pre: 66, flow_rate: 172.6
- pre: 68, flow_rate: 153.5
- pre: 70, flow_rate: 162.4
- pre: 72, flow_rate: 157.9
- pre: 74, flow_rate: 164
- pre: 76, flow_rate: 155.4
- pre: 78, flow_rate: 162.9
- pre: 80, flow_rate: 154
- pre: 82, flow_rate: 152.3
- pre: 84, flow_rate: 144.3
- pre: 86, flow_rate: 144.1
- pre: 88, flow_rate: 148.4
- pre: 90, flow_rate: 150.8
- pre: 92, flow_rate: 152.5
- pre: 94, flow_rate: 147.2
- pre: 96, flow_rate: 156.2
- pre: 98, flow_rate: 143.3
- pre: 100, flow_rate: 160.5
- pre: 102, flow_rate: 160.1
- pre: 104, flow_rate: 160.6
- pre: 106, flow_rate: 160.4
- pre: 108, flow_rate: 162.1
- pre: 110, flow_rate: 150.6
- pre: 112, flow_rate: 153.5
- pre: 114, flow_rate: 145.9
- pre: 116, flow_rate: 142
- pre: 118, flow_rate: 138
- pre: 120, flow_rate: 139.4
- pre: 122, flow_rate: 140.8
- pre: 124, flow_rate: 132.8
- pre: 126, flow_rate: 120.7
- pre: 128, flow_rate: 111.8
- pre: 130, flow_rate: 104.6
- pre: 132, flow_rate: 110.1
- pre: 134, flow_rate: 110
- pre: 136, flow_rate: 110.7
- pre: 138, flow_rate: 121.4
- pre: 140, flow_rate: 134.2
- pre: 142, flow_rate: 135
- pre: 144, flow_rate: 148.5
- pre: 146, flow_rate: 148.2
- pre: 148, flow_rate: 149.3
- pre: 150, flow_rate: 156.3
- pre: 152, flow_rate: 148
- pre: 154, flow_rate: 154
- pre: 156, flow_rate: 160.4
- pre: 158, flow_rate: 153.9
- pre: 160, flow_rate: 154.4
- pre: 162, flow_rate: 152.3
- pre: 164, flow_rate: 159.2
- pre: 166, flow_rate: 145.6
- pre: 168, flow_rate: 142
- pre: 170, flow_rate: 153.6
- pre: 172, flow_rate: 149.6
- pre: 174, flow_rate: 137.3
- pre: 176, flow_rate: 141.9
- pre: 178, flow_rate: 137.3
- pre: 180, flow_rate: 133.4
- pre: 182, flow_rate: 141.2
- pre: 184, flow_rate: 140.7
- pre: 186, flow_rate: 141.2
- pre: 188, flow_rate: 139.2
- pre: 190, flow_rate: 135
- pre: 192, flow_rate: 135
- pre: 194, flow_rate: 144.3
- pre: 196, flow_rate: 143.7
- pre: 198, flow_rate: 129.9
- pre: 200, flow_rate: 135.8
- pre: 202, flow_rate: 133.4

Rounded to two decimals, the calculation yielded 1.83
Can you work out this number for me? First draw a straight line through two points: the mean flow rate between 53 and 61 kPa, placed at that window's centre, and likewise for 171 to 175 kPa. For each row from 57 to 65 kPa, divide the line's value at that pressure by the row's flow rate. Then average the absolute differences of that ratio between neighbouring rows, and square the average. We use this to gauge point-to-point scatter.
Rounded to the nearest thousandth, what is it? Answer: 0.010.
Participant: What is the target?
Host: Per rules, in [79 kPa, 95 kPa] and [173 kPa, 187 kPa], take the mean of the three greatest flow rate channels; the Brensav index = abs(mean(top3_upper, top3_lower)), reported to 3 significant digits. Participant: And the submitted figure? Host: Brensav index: 147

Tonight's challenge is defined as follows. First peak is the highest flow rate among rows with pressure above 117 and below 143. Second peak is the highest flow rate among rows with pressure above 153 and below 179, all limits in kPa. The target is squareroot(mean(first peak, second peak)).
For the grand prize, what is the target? 12.3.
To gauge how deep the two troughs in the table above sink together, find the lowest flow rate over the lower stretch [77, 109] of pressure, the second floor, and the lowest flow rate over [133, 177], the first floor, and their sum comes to 253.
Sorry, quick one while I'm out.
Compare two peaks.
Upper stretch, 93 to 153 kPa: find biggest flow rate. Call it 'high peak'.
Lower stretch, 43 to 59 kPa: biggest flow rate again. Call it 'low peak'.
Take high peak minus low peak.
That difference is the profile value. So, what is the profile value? -21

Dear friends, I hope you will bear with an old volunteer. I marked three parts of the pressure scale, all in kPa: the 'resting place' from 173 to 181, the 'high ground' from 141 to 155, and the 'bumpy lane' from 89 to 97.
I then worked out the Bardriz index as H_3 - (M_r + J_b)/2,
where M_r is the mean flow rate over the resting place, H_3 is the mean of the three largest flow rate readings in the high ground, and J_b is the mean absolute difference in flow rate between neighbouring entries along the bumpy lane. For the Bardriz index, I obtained 82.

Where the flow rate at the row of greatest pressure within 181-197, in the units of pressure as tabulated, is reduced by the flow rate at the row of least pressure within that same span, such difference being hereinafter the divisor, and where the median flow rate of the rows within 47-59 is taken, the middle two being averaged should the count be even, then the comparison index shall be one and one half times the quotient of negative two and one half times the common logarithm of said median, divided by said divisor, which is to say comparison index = -3.3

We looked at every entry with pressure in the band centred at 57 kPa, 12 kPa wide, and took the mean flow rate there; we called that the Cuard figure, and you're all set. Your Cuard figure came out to 167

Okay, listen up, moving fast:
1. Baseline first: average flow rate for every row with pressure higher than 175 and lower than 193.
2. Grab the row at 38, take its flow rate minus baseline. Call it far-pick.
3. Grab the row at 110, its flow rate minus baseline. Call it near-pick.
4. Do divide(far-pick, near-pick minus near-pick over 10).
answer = 3.0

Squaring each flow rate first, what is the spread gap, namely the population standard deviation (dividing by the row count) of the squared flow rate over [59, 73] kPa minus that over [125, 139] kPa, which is 1167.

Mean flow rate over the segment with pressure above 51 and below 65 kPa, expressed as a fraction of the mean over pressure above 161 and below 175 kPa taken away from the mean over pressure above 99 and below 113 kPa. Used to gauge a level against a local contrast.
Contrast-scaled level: 17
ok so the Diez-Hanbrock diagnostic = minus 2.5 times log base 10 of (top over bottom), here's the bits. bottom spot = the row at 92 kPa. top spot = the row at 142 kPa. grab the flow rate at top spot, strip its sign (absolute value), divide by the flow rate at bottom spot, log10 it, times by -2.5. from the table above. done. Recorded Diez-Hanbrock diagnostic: 0.13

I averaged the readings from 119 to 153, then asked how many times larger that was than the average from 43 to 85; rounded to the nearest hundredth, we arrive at 0.80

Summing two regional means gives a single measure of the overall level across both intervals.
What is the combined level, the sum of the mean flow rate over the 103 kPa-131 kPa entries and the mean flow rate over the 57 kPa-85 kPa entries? 299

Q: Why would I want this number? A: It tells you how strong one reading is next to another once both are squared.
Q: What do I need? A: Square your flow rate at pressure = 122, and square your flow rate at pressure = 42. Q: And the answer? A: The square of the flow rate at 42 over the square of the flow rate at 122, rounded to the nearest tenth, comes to 1.2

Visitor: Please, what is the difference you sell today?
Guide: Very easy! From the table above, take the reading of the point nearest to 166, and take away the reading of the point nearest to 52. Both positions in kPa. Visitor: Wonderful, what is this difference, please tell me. -34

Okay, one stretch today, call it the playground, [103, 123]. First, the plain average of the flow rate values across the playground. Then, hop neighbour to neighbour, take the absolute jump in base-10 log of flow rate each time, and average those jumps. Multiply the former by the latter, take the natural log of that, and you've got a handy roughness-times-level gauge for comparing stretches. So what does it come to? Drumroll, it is 0.5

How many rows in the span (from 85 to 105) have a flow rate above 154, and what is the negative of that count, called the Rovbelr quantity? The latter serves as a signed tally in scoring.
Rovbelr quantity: -4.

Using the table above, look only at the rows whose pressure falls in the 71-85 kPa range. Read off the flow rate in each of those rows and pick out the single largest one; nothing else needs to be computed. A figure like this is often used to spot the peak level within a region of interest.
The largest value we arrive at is 164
